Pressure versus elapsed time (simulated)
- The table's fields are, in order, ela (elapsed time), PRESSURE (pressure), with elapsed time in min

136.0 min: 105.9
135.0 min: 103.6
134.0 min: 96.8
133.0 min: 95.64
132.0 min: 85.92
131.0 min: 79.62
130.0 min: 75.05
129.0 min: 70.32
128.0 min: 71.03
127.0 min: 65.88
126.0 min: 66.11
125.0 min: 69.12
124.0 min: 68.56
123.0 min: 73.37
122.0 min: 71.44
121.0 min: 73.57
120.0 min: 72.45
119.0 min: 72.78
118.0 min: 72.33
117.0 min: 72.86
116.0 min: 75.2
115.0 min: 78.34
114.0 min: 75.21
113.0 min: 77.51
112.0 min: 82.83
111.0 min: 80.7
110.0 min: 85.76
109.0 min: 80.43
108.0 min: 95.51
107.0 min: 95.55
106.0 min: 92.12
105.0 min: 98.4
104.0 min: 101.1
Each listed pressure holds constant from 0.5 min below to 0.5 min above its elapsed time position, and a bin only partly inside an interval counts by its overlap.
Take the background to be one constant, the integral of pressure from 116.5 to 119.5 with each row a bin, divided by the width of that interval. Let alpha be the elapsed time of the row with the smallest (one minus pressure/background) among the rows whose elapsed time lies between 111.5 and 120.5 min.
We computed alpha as 112.0 min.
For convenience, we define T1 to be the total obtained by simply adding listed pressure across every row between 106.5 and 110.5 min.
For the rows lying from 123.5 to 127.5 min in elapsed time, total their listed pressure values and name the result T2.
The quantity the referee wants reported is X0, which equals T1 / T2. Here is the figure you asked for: 1.32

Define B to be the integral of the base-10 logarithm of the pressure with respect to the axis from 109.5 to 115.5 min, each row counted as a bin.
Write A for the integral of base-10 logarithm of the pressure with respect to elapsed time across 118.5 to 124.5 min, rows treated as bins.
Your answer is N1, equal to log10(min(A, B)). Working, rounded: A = 11.1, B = 11.42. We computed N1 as 1.05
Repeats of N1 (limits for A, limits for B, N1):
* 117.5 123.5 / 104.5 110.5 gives 1.05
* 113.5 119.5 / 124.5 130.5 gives 1.04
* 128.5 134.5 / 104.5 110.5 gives 1.06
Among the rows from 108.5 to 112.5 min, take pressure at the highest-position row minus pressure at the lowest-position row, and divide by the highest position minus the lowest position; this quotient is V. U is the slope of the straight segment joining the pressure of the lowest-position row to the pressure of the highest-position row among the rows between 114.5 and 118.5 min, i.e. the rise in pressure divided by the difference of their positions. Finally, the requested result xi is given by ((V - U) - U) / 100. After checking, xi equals 0.05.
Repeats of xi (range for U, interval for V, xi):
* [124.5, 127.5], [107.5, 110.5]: -0.02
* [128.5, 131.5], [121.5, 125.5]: -0.10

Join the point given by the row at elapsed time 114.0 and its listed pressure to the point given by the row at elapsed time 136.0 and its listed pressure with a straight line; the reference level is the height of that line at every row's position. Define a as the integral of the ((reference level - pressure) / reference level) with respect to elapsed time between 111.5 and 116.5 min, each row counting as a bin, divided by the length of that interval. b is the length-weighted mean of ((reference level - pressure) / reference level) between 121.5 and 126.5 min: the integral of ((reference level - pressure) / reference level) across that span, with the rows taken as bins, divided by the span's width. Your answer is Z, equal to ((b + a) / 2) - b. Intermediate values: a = 0.0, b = 0.22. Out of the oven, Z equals -0.13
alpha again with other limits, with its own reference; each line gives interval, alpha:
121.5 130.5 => 130.0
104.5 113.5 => 105.0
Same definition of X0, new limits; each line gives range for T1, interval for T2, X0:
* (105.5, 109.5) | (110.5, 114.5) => 1.15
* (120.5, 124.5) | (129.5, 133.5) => 0.85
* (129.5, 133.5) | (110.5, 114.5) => 1.06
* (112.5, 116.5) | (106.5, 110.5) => 0.86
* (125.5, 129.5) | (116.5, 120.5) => 0.94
